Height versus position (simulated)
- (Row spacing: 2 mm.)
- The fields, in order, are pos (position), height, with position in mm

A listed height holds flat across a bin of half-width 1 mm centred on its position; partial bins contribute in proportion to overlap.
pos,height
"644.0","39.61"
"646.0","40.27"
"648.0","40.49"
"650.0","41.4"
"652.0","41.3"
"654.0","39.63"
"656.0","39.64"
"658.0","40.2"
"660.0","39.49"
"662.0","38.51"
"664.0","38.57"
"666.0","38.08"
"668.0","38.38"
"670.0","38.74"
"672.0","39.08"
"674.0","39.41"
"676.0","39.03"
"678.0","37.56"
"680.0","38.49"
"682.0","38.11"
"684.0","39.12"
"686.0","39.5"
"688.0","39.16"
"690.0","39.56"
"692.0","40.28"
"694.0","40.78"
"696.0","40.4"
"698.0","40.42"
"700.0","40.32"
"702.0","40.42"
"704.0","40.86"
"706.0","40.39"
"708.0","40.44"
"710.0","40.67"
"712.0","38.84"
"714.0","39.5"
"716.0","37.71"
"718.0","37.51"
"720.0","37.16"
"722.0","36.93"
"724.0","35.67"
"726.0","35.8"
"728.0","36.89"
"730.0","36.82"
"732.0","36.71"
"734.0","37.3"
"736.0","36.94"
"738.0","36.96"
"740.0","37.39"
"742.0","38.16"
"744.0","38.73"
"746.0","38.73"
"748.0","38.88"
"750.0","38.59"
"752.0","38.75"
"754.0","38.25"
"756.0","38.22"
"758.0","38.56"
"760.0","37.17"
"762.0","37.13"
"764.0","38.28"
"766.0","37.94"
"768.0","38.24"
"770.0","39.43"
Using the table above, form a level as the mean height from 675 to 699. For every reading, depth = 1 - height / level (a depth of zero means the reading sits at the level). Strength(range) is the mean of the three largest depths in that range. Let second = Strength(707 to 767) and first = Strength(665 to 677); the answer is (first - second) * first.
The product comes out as -0.0015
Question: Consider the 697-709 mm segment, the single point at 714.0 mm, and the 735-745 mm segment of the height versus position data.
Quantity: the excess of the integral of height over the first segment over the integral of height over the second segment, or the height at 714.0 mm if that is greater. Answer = 109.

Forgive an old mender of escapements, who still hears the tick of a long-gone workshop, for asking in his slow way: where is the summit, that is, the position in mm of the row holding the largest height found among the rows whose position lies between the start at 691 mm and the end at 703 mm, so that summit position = 694.0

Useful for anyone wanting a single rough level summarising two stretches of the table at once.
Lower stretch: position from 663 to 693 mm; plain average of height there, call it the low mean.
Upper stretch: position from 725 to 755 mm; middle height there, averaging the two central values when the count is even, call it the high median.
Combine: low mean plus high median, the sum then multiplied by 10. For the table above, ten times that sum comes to 763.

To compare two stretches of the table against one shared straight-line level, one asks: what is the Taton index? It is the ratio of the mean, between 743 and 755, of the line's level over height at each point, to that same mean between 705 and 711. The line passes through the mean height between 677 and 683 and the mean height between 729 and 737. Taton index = 1.02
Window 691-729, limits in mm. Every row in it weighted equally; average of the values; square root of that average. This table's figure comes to 6.24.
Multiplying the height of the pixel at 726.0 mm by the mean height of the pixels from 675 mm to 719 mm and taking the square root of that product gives 37.6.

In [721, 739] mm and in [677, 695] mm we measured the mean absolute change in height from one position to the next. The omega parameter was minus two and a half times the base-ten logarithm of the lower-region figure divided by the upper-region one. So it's -0.3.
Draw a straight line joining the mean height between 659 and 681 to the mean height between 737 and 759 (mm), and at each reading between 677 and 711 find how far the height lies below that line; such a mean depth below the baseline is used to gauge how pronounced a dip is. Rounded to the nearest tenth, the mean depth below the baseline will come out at -1.2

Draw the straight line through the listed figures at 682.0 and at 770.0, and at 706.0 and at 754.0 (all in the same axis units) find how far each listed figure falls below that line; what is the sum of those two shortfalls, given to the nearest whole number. -1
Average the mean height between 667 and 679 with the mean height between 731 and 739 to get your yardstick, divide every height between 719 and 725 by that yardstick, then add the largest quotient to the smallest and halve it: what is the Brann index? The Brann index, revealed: 0.96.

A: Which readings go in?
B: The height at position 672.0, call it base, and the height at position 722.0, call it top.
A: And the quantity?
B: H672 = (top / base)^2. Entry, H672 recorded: 0.89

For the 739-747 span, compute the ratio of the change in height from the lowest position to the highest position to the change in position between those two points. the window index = 0.22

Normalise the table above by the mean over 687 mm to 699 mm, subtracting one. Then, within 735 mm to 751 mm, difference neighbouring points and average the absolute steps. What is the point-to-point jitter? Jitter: 0.0079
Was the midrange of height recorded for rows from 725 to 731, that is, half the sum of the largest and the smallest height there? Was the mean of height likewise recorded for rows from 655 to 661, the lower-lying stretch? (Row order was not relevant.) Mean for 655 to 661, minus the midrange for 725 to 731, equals 3.4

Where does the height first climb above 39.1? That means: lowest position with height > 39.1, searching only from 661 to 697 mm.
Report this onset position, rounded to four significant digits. 674.0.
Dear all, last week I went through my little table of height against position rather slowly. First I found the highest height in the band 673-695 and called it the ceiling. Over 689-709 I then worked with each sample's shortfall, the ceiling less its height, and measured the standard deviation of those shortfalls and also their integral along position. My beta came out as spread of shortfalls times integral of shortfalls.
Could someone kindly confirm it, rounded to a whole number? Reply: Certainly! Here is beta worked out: 3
